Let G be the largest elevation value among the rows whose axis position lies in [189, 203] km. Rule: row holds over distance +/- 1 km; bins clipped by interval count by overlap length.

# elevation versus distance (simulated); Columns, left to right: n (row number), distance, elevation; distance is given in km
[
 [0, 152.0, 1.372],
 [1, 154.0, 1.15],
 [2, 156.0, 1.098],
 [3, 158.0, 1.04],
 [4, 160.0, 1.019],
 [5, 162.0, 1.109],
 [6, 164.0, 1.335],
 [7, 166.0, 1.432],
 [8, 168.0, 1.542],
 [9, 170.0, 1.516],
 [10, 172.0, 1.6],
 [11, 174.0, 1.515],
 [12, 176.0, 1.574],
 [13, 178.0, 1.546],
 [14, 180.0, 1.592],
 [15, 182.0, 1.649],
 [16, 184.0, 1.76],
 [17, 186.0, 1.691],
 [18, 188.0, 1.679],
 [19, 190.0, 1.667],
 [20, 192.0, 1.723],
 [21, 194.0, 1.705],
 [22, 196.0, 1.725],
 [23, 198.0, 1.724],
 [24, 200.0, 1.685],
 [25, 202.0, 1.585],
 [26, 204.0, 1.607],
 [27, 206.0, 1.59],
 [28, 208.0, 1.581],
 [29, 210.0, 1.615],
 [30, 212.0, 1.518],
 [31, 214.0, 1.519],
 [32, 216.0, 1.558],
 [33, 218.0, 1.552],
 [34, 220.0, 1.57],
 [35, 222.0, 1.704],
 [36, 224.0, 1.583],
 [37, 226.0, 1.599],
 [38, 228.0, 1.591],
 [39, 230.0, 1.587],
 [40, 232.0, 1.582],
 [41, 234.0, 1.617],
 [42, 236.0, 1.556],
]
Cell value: 1.725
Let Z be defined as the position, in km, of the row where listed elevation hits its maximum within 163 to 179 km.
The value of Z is 172.0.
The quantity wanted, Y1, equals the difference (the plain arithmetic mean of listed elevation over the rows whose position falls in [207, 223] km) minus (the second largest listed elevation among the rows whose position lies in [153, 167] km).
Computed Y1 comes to 0.2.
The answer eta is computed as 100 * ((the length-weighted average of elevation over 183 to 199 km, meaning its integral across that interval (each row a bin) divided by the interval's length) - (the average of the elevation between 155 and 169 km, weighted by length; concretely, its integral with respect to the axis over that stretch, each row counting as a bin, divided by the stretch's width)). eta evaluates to 48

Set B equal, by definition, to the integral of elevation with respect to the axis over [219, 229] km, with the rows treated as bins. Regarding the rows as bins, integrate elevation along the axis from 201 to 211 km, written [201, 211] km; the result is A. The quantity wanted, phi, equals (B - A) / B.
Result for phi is 0.01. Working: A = 16.0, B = 16.1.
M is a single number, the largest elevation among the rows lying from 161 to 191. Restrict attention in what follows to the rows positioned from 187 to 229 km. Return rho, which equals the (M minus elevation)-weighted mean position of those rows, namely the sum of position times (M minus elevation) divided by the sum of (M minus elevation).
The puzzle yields 211.7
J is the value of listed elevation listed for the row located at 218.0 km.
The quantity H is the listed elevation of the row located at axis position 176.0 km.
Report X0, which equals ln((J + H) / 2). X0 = 0.45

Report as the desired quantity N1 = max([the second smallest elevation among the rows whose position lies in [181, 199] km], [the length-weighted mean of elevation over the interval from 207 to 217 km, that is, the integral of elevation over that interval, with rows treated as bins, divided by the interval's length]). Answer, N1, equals 1.67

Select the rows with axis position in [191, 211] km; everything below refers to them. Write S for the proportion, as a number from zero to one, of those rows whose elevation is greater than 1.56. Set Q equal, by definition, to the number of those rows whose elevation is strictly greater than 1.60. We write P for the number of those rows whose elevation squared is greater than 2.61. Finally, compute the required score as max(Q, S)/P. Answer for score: 1.40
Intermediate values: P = 5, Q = 7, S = 1.00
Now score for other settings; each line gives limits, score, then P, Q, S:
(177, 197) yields 1.00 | 8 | 8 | 0.90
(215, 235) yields 1.00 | 2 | 2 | 0.80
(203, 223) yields 3.00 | 1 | 3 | 0.60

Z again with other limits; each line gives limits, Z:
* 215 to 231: 222.0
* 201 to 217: 210.0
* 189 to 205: 196.0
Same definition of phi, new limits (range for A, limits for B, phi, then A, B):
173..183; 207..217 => -0.01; 15.8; 15.6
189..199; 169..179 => -0.10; 17.1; 15.5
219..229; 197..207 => 0.02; 16.1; 16.4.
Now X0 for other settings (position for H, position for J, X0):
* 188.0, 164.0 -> 0.41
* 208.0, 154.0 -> 0.31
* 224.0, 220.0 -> 0.46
